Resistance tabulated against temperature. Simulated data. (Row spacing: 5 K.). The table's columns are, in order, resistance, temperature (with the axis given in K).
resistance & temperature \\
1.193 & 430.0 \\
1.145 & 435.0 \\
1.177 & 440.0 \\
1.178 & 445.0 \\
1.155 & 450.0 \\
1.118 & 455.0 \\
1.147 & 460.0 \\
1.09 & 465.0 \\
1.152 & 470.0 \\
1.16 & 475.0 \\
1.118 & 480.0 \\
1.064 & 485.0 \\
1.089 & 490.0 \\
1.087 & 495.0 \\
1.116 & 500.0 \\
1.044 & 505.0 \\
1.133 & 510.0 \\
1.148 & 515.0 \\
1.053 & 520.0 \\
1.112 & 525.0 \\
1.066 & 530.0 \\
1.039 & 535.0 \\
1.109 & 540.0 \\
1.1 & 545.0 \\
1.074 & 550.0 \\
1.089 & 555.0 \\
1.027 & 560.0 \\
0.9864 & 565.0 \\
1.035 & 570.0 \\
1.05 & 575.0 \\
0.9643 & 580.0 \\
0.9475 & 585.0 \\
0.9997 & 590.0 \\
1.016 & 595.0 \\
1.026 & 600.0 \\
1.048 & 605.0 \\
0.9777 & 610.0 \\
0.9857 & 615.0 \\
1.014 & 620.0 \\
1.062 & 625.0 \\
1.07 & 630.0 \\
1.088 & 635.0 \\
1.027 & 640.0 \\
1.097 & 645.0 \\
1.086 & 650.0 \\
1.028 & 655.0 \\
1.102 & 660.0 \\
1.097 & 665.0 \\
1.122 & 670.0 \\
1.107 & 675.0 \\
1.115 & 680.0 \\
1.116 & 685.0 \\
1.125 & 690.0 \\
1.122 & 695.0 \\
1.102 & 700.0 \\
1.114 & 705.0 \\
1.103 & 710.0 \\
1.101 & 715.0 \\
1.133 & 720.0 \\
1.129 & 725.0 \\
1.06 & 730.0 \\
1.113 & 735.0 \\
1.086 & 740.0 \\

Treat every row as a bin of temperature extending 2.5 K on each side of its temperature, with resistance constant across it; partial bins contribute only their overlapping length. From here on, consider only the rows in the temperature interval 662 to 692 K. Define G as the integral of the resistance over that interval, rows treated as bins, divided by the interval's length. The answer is 1.113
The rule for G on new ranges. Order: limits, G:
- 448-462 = 1.139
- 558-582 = 1.013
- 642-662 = 1.076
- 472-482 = 1.141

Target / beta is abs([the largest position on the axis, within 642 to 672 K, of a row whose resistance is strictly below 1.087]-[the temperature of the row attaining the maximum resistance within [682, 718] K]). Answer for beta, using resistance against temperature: 35 K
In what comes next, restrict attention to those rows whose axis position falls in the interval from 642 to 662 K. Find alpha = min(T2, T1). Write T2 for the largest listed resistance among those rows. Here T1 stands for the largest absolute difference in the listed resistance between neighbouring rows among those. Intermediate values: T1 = 0.074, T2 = 1.102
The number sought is 0.074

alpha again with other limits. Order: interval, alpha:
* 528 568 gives 0.070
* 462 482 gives 0.062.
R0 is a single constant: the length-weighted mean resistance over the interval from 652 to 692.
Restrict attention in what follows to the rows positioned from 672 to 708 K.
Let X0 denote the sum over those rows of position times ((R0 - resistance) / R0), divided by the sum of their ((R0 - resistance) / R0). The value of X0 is 690.1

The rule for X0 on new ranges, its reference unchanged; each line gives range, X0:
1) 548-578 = 564.8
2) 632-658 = 646.7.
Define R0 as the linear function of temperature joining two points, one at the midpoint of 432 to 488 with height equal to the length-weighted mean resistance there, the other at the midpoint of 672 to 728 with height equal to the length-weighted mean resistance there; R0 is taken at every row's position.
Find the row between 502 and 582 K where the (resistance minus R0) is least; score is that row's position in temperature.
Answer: 580.0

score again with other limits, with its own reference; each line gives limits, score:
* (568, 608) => 585.0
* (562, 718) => 585.0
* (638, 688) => 640.0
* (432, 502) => 485.0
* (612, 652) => 615.0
